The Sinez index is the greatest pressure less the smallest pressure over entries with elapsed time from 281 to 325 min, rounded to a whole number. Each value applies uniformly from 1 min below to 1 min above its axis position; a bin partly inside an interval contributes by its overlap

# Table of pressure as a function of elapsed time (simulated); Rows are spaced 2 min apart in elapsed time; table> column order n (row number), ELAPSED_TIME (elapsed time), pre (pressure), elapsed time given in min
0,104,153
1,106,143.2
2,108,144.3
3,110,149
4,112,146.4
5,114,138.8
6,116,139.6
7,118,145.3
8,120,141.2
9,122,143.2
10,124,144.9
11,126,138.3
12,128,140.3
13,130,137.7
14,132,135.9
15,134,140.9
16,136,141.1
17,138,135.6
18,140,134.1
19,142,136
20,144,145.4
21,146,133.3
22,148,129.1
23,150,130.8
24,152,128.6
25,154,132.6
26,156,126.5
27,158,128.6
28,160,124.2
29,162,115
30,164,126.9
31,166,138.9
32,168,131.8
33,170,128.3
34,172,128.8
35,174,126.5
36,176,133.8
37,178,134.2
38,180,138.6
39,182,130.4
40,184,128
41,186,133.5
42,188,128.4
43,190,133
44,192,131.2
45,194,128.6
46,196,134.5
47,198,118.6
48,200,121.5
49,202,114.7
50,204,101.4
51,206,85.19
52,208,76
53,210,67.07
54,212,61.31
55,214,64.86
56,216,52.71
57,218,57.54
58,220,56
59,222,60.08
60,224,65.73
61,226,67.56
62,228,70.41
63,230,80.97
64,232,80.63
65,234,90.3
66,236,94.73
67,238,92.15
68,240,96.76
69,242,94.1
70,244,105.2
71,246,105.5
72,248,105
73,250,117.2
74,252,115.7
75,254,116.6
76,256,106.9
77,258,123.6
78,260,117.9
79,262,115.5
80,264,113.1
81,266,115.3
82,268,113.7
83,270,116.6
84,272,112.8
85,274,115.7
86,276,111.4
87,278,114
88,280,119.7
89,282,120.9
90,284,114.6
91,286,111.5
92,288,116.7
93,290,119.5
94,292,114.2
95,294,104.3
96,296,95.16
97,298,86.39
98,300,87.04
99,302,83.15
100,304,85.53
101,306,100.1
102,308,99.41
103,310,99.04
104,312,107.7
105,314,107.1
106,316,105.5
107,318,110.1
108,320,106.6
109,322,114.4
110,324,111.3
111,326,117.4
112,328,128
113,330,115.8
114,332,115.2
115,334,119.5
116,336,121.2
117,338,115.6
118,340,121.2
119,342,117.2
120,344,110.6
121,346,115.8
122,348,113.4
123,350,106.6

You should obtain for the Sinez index 38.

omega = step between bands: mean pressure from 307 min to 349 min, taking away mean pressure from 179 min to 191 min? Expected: -19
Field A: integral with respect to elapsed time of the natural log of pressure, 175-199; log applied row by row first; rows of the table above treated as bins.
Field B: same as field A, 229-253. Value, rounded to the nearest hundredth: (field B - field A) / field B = -0.06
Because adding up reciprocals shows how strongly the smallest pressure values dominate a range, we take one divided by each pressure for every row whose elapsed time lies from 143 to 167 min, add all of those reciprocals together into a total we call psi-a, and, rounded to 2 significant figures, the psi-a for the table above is 0.093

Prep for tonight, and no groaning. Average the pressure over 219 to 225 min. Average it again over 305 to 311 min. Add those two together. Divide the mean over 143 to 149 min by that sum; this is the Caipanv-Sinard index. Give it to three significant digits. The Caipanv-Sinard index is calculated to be 0.849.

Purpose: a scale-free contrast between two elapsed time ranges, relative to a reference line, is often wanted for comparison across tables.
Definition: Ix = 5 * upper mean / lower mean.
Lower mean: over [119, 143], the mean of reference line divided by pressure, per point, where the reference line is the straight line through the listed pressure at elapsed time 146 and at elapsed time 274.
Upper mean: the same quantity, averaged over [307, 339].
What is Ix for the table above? 5.0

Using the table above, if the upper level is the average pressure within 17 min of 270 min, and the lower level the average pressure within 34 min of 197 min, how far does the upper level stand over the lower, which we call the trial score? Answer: 11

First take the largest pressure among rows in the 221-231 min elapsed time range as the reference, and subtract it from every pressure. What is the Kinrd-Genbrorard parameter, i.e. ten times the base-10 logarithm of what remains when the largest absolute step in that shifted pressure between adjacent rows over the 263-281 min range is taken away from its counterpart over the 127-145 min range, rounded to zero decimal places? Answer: 6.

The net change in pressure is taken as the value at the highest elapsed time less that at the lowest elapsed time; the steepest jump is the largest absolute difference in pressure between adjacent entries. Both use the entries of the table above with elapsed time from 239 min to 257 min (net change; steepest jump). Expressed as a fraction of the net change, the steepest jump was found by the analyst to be 1.2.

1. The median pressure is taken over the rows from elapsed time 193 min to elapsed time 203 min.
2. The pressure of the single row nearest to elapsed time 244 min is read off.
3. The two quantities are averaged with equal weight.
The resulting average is 113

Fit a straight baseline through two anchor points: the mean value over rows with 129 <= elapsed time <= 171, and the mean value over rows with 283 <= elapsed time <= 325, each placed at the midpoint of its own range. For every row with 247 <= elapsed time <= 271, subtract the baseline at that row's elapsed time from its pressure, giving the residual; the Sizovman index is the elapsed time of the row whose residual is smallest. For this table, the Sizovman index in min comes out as 248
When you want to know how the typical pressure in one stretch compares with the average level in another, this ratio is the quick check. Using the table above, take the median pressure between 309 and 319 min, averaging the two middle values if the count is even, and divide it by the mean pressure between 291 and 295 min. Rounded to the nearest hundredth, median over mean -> 0.98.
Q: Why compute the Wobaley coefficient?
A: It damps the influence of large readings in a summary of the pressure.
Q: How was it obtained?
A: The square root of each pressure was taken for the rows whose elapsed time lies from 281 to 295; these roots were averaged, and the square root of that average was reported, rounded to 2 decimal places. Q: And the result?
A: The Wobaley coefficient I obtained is 3.27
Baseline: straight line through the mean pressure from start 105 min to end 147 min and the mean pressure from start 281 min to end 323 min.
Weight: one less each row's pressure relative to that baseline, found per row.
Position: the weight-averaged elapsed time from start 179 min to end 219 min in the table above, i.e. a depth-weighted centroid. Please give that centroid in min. 213.5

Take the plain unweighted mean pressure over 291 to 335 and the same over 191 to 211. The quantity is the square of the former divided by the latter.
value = 102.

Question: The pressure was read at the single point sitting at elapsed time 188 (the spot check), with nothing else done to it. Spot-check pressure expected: 128.4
